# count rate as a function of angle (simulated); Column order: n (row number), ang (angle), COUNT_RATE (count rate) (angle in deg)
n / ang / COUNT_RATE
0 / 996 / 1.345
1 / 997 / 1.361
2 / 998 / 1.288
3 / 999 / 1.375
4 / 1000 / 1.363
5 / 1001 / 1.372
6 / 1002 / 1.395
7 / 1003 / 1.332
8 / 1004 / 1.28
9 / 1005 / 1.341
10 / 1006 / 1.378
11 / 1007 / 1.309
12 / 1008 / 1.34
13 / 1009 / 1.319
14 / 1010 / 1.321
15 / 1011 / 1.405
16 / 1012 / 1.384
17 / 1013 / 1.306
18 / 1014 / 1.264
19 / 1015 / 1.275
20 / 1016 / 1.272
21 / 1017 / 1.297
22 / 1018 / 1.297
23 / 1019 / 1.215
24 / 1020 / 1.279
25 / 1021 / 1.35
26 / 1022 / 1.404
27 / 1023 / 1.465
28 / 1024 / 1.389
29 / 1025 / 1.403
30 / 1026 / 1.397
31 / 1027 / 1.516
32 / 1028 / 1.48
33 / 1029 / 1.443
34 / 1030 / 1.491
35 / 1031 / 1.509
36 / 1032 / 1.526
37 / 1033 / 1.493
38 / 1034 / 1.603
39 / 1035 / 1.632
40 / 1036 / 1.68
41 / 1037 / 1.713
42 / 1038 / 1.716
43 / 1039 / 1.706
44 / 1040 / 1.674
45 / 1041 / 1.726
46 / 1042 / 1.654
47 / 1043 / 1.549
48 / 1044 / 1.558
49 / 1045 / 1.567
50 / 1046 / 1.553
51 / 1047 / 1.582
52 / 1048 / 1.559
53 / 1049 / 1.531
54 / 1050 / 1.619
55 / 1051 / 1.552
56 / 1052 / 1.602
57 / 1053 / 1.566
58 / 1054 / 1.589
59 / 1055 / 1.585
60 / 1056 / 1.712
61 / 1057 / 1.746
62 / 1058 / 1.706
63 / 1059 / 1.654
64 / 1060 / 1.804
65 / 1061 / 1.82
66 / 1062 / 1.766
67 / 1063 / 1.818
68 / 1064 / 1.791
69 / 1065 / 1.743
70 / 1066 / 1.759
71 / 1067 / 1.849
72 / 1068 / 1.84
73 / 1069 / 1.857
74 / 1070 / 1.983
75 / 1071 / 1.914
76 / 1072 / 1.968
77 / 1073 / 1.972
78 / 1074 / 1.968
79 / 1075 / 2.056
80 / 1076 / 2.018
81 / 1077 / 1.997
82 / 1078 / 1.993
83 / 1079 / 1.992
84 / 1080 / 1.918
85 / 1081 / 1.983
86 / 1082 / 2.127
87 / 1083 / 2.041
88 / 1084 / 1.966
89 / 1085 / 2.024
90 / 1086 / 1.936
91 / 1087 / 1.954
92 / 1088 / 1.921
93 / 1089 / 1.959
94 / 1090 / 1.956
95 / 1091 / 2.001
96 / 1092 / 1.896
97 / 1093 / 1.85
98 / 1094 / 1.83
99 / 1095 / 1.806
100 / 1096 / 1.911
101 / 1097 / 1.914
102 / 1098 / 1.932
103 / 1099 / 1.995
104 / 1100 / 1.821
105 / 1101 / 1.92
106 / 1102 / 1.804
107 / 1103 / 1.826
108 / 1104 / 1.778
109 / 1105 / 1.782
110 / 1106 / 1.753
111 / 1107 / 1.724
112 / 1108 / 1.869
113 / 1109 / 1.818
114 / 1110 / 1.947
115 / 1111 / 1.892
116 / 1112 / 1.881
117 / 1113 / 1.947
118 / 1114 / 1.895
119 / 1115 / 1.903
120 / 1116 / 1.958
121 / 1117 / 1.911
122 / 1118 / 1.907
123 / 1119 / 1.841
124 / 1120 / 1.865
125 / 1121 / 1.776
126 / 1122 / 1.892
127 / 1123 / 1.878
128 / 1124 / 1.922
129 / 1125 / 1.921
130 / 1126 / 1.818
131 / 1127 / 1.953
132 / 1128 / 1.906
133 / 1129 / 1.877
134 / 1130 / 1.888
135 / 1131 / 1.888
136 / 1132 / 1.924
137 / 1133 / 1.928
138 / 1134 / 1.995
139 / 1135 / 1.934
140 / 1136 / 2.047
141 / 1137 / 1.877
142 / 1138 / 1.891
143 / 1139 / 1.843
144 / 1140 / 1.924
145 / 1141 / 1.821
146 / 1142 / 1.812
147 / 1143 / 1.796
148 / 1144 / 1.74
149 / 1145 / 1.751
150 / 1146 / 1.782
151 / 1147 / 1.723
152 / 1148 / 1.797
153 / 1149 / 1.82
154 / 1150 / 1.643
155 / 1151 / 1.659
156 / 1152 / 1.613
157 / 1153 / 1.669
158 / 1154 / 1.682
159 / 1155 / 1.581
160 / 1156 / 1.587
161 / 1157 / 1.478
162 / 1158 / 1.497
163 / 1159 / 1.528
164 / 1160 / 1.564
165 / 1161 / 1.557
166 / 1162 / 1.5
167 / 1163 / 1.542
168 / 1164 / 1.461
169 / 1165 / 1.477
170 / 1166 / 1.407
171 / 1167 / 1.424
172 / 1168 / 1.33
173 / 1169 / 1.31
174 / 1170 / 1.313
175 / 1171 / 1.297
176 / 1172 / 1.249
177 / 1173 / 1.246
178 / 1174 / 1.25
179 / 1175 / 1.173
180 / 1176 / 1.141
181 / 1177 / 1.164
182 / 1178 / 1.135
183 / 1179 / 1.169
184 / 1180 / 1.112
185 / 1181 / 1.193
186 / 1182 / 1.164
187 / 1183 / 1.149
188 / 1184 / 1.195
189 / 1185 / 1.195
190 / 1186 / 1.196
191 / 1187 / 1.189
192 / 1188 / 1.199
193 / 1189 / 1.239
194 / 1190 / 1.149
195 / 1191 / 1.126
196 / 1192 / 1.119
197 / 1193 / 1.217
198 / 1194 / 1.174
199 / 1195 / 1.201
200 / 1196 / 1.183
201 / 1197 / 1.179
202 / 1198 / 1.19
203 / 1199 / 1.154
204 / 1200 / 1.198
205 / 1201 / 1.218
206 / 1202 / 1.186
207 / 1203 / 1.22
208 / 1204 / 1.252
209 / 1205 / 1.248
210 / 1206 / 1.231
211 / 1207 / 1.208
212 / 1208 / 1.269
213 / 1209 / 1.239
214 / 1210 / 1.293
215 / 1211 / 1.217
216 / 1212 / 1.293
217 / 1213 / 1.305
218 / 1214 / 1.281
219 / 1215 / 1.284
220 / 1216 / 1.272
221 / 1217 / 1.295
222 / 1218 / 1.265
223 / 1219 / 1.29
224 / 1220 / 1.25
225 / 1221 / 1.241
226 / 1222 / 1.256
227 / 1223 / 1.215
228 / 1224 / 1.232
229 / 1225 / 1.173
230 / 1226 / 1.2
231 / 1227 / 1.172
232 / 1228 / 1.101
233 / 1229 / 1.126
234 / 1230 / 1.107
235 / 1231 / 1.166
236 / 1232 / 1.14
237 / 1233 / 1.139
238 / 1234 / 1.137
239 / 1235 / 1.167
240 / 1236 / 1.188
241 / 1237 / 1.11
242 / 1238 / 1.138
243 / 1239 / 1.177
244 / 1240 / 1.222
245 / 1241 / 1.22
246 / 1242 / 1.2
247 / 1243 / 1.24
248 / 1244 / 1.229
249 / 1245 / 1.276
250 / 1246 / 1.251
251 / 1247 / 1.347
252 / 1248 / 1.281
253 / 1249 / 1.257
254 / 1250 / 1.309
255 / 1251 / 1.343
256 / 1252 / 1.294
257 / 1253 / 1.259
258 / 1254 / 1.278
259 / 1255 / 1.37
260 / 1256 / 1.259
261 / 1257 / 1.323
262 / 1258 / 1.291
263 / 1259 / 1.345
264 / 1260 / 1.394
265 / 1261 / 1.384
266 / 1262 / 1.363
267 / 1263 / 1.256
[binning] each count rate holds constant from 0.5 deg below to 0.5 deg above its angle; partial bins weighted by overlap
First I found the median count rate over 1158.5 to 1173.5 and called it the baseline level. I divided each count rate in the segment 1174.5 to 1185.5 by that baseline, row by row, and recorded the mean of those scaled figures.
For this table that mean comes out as 0.82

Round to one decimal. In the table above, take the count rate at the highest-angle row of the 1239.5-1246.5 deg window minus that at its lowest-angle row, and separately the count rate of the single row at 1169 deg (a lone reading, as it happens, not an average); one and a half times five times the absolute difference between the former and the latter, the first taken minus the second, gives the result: 9.6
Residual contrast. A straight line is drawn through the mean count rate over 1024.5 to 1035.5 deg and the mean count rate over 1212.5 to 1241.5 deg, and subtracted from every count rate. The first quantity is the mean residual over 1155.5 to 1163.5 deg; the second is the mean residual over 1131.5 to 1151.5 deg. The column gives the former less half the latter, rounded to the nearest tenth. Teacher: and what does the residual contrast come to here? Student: 0.0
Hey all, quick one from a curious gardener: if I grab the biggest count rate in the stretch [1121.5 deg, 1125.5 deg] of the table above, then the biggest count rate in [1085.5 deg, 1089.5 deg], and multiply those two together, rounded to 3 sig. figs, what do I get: 3.77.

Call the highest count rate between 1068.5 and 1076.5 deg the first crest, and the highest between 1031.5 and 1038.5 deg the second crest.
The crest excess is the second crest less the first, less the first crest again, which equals -2.40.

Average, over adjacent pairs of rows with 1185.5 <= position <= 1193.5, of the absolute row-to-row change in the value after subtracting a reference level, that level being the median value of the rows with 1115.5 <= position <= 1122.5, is 0.0393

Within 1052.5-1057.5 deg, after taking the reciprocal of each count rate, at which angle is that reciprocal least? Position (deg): 1057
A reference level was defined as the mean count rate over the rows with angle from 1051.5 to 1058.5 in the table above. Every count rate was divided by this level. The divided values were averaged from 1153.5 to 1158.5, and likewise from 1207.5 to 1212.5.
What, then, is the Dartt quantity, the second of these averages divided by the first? 0.81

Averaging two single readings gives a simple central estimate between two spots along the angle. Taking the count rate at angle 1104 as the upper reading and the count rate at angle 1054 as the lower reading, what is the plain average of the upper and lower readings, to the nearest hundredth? 1.68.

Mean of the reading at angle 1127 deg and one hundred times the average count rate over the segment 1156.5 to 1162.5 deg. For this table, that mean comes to 77.0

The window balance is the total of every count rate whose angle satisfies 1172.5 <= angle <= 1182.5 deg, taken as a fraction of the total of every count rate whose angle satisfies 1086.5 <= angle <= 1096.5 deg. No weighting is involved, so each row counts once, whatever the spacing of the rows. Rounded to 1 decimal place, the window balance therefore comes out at 0.6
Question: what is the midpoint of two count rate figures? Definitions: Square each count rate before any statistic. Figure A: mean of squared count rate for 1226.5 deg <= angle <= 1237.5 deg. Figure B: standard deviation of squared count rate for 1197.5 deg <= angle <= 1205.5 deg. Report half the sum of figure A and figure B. 0.69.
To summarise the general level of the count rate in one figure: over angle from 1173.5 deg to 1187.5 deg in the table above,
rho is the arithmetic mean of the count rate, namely 1.17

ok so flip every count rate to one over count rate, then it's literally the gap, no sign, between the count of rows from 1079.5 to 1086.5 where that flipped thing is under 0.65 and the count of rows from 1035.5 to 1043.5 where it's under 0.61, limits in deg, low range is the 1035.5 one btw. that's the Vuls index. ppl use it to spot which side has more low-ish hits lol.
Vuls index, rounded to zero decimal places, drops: 0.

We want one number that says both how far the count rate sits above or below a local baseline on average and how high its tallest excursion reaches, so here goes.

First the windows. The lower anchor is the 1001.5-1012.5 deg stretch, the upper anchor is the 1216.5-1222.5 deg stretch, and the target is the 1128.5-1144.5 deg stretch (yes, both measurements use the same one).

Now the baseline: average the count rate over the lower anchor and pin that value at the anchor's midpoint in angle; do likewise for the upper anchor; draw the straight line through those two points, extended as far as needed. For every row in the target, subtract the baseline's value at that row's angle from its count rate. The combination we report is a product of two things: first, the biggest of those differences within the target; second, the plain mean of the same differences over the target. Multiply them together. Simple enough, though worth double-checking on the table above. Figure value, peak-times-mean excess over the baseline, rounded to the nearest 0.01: 0.44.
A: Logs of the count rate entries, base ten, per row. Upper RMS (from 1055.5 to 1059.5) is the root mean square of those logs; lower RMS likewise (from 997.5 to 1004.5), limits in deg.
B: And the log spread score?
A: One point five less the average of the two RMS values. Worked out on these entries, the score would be 1.32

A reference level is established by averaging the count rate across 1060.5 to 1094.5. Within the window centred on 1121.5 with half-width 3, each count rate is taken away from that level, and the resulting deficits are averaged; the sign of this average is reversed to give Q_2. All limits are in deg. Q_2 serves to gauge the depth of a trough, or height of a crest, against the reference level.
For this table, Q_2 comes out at -0.063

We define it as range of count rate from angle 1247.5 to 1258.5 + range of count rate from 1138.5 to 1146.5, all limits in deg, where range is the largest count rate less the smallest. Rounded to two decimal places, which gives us 0.30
